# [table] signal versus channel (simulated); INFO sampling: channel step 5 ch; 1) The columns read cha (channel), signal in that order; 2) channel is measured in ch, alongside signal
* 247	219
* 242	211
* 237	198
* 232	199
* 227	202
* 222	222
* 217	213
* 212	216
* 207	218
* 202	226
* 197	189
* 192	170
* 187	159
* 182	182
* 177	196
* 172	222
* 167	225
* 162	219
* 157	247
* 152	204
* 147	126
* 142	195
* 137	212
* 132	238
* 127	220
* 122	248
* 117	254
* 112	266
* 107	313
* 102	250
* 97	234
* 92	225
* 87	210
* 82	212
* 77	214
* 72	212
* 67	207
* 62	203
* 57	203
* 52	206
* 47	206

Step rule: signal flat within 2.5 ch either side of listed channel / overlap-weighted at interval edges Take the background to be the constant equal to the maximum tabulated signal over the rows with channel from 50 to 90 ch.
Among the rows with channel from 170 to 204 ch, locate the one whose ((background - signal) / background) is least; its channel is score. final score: 202 ch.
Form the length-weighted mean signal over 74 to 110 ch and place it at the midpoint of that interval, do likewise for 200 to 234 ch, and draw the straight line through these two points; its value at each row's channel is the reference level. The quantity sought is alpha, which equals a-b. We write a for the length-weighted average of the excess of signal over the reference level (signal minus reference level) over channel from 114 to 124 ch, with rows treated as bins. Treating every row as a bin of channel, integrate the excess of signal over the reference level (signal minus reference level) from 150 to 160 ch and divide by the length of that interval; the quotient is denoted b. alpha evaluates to 19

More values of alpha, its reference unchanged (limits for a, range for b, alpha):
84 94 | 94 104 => -26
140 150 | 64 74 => -34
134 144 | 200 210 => -28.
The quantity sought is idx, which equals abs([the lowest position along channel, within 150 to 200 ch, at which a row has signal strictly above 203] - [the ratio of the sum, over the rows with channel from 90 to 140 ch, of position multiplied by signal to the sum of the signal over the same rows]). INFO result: 38.0 ch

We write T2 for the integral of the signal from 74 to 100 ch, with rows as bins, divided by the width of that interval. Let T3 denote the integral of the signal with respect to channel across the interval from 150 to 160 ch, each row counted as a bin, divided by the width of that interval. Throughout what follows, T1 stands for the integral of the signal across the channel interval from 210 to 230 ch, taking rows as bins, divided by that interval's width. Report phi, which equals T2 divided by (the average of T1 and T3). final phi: 1.00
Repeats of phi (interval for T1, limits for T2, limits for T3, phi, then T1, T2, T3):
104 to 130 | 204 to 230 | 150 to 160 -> 0.88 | 260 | 214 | 226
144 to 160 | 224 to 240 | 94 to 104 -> 0.92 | 193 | 201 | 241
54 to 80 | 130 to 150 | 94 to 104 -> 0.86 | 208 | 192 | 241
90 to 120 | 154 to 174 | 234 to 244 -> 0.99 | 257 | 228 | 204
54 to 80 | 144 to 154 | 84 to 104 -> 0.75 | 208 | 165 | 229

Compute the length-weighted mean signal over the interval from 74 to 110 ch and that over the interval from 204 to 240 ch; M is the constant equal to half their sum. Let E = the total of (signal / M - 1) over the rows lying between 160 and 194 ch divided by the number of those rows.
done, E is -0.12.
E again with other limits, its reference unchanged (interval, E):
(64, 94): -0.05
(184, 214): -0.12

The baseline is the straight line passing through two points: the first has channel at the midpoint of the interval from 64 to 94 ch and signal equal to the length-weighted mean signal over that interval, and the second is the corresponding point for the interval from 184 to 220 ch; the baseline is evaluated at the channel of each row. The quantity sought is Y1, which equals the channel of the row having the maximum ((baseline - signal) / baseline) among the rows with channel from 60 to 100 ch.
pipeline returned 62 ch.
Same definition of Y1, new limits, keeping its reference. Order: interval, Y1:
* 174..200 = 187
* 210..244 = 237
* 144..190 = 147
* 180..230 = 187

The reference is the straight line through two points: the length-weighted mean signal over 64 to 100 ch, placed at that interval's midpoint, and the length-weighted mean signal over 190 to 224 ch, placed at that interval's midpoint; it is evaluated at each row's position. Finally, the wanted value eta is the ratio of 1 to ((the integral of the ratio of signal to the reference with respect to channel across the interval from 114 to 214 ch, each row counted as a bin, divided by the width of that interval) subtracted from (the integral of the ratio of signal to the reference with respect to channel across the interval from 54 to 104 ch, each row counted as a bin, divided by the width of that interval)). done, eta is 89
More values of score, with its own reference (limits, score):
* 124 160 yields 157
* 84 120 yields 107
